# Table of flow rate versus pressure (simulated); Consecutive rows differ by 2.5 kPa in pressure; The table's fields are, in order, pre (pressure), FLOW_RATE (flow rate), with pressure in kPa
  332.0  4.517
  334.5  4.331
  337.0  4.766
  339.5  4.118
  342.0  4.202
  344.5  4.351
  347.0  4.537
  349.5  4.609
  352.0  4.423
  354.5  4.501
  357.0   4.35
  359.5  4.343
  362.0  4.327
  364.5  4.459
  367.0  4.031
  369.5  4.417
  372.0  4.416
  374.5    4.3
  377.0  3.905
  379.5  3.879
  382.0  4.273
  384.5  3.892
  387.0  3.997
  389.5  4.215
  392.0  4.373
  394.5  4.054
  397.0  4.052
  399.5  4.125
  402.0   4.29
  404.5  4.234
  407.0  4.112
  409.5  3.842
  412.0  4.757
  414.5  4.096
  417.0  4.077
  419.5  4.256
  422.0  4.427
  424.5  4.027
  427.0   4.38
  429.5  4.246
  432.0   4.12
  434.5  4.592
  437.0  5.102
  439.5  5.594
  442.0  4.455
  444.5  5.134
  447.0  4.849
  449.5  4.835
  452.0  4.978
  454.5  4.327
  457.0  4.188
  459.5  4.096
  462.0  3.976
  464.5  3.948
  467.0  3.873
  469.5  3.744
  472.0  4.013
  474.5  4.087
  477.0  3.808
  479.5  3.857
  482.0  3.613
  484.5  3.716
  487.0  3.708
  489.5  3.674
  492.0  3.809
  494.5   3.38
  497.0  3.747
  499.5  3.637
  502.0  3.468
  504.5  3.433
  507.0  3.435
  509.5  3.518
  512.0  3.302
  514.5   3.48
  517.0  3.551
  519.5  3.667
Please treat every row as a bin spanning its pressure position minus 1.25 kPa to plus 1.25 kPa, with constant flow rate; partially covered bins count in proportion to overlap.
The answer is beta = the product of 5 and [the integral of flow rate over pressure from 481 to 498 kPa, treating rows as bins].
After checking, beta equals 311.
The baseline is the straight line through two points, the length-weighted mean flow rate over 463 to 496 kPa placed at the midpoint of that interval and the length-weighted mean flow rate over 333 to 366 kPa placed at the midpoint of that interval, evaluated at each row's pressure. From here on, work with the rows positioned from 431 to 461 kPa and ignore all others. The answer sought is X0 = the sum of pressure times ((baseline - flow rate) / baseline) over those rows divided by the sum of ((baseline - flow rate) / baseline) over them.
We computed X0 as 444.7 kPa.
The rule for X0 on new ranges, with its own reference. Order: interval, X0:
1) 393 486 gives 443.2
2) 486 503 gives 496.7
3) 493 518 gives 505.7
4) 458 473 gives 464.0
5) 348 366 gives 354.2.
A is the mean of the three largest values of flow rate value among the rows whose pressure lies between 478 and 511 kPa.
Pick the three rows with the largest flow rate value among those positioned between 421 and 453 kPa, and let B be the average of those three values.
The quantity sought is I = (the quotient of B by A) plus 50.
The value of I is 51.4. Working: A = 3.80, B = 5.3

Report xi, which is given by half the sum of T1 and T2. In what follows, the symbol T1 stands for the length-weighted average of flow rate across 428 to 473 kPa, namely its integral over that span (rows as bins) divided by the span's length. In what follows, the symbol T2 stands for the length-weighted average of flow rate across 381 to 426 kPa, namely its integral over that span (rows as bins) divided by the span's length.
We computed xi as 4.31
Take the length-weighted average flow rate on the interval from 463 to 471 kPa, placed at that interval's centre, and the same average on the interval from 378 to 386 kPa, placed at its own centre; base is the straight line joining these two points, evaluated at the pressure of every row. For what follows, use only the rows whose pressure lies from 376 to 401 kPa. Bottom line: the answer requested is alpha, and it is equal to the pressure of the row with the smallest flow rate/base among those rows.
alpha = 379.5 kPa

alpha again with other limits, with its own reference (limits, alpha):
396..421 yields 409.5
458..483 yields 482.0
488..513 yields 512.0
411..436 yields 424.5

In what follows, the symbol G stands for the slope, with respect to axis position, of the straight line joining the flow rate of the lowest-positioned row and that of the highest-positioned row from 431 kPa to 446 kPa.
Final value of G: 0.081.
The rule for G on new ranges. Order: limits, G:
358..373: 0.006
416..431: 0.014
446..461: -0.060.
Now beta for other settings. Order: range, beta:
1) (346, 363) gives 378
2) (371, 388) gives 348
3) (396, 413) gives 357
